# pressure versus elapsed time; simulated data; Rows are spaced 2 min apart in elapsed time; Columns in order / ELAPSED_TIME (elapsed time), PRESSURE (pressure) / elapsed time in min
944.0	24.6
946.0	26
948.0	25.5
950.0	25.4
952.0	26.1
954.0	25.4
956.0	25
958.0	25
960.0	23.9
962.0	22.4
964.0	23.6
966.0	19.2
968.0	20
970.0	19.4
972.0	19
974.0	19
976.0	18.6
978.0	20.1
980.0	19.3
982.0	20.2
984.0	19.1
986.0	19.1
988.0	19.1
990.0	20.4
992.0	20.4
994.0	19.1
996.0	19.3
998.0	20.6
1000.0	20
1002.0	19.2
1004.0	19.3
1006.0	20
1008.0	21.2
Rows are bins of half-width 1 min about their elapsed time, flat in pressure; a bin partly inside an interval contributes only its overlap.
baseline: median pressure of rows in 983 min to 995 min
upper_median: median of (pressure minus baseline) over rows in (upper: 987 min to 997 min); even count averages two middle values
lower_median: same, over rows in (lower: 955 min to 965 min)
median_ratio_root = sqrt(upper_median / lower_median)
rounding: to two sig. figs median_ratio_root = 0.20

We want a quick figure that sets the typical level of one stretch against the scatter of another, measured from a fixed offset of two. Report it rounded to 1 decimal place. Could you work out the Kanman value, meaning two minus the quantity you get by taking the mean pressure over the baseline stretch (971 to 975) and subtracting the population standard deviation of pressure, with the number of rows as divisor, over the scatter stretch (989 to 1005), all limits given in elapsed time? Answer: -16.4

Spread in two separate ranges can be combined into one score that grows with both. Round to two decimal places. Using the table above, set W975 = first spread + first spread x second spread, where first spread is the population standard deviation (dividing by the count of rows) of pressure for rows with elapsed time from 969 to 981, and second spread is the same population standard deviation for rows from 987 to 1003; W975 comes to 0.75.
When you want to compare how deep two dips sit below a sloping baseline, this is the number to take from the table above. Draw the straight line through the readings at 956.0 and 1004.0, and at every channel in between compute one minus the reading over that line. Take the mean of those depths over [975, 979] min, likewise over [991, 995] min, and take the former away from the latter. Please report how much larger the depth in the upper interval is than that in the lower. -0.10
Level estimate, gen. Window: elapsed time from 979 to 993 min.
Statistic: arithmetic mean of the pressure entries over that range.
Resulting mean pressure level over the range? 20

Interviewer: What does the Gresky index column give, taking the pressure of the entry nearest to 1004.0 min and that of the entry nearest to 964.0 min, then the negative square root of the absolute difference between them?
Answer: -2.1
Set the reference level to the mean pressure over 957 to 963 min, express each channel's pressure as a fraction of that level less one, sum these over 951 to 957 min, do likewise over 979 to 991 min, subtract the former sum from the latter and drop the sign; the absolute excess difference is 1.3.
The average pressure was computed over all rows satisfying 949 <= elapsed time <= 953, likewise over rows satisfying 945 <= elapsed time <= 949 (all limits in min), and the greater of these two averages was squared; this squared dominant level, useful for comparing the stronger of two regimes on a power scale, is 663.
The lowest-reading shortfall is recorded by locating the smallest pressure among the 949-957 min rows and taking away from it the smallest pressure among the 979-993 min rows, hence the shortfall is 5.9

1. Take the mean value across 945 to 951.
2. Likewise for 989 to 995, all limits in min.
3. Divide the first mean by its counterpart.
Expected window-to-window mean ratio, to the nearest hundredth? 1.28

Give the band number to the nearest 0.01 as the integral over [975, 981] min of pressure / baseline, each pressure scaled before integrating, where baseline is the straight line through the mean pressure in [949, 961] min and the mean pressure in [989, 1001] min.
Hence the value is 5.24 min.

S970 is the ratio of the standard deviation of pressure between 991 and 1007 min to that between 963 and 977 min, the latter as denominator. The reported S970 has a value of 0.34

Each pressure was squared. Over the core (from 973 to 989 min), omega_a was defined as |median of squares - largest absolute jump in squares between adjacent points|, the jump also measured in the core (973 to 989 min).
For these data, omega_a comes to 307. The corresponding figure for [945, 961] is 591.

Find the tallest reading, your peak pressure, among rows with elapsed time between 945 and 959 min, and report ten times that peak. 261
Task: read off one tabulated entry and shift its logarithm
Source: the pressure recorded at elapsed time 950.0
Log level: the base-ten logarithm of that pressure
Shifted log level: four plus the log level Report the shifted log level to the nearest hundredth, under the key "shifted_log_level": 5.40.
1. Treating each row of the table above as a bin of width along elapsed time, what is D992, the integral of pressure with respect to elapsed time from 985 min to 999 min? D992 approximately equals 276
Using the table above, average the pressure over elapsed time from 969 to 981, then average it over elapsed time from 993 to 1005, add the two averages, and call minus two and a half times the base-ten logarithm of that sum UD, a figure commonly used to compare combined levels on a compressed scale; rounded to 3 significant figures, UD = -3.97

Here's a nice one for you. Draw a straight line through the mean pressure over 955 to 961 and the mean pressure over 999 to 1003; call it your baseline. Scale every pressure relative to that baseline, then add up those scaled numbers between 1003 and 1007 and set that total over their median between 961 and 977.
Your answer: 2.5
